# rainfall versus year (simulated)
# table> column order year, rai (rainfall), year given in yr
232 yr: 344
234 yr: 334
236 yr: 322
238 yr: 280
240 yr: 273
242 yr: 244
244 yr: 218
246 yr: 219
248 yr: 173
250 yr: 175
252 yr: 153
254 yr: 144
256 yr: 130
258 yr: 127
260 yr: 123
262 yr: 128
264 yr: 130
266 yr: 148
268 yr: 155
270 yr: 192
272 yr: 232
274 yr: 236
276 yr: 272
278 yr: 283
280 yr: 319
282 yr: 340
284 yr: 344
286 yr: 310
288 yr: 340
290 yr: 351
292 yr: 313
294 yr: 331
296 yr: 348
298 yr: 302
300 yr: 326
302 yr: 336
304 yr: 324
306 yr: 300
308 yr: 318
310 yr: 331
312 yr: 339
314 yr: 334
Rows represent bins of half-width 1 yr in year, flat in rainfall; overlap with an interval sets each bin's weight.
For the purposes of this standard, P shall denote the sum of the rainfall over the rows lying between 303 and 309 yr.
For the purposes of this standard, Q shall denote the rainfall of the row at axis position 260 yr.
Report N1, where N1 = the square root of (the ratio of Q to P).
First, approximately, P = 942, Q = 123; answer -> 0.36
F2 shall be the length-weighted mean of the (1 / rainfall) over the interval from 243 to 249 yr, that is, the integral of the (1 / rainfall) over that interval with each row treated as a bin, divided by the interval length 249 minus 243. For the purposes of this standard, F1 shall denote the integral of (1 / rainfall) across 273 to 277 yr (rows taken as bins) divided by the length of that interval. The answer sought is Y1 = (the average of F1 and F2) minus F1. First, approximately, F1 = 0.0040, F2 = 0.0050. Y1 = 0.0005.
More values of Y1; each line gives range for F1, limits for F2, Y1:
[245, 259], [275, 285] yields -0.0016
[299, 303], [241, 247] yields 0.0007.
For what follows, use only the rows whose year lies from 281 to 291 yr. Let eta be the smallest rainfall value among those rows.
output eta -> 310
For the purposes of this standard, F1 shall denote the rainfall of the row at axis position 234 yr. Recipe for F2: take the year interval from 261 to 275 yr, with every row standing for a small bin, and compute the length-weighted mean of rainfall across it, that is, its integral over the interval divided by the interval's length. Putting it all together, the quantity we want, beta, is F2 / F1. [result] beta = 0.5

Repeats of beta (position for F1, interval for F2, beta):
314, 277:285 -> 1.0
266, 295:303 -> 2.2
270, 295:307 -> 1.7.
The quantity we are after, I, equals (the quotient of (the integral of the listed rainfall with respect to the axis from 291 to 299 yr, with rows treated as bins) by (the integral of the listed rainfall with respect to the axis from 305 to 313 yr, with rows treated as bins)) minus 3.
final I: -2.0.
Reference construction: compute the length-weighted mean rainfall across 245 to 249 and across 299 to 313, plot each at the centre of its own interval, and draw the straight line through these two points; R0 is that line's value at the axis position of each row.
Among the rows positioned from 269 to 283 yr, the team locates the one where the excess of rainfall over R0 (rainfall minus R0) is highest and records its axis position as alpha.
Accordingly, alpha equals 282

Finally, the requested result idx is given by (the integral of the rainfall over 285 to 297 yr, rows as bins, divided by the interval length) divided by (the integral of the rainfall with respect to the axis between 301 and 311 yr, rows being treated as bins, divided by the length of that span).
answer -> 1.03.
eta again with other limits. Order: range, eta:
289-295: 313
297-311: 300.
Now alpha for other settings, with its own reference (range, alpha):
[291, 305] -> 296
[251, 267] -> 252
